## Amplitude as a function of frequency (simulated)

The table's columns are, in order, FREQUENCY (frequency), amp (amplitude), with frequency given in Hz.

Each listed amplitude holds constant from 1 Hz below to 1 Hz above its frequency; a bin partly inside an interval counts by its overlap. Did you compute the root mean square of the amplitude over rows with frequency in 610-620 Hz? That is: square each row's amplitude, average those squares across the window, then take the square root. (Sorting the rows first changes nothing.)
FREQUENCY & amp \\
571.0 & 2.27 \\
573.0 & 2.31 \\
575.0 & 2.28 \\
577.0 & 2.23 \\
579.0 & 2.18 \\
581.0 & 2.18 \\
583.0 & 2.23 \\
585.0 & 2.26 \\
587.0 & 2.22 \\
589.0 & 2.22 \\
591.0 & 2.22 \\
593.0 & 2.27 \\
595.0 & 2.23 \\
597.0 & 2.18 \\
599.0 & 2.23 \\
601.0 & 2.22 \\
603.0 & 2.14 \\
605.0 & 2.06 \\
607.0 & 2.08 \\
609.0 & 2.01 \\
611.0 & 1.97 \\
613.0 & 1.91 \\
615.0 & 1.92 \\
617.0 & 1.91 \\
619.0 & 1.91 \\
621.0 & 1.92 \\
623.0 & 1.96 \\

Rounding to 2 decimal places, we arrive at 1.92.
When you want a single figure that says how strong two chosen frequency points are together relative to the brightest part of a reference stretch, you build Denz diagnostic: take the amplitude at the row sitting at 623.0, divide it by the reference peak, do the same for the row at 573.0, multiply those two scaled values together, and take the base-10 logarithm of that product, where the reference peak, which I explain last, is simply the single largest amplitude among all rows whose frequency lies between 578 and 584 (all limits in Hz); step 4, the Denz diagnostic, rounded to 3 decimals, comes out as -0.041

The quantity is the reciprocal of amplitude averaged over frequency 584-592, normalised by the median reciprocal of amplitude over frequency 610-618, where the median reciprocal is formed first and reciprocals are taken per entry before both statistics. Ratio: 0.86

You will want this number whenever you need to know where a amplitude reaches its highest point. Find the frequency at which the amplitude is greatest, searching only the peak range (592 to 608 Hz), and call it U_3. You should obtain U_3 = 593.0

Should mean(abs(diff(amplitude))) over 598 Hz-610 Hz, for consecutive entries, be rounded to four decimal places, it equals 0.0520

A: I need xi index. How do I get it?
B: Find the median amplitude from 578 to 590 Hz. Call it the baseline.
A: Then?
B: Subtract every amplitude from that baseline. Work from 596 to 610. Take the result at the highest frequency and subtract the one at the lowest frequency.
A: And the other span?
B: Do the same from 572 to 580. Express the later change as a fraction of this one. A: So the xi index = 1.3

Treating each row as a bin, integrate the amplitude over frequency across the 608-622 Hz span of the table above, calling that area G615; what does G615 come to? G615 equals 27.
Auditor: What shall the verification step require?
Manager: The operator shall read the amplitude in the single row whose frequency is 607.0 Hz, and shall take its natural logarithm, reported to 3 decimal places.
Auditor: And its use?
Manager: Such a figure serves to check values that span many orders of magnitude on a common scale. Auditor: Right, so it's 0.732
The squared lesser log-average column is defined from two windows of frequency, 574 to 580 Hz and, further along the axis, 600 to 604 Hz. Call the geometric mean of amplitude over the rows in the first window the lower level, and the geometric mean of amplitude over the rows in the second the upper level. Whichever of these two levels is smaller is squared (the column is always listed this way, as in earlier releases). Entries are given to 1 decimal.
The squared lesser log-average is 4.8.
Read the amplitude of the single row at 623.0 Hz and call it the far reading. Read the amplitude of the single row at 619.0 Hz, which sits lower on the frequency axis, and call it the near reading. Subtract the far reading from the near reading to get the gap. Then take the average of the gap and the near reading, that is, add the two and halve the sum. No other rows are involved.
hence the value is 0.93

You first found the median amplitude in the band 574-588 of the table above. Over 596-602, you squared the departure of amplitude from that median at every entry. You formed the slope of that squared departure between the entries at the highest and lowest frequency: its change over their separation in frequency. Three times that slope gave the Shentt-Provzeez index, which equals -0.0018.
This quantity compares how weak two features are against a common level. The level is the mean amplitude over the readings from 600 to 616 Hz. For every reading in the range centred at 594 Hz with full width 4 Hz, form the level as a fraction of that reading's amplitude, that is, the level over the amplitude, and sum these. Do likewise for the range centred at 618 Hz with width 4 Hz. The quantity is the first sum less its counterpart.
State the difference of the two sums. -0.32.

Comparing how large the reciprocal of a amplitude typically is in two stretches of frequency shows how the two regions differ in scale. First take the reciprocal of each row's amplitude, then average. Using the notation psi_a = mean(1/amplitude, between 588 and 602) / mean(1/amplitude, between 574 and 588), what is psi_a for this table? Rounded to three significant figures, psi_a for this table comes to 1.00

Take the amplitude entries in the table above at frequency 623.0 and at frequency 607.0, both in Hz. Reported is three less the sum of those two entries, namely -1.0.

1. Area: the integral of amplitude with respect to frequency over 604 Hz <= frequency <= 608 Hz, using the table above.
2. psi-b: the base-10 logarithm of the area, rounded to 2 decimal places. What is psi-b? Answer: 0.92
